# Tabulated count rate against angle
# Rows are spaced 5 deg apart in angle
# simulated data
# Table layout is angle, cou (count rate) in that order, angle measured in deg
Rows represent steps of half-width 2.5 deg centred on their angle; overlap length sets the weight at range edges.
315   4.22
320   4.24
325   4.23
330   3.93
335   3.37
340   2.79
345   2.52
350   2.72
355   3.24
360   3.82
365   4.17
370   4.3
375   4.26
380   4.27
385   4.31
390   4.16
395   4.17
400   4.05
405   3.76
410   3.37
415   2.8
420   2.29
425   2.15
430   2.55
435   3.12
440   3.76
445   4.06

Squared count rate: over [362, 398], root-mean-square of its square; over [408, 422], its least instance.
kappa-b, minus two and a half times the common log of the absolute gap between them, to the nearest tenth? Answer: -2.8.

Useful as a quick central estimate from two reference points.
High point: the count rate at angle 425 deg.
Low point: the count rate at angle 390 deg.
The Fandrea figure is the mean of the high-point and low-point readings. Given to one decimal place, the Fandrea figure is 3.2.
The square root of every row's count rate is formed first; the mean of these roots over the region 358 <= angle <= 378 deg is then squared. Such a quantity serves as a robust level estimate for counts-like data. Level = 4.1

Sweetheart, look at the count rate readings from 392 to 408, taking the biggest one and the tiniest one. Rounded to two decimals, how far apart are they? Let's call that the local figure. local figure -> 0.41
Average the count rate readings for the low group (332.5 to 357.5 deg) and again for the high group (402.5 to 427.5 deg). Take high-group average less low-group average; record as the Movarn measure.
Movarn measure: -0.1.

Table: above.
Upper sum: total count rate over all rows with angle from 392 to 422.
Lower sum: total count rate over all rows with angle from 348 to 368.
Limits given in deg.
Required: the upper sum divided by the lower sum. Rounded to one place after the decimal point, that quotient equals 1.5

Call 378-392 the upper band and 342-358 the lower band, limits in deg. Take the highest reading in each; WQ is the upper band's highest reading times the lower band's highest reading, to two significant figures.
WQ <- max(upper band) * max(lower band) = 14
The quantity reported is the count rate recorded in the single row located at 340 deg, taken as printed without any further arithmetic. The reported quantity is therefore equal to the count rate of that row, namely 2.79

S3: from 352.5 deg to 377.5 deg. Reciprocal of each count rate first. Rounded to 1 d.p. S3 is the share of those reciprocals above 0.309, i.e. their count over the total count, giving 0.0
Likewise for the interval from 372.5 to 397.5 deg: 0.0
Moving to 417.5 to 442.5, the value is 0.8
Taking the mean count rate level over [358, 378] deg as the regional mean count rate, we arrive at 4.1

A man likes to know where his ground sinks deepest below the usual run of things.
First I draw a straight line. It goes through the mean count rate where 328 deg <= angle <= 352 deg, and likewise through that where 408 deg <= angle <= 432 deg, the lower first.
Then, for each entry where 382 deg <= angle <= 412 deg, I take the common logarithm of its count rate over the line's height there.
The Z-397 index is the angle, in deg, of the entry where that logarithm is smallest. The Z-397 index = 410 deg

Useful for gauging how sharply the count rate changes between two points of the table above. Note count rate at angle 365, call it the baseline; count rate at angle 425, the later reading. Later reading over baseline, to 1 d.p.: 0.5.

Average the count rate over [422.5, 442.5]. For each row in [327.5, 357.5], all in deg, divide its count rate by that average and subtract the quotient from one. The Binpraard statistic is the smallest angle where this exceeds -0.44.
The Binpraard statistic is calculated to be 330 deg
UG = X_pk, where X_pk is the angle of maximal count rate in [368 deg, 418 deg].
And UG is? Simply 385 deg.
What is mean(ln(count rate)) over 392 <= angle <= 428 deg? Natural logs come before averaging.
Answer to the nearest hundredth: 1.14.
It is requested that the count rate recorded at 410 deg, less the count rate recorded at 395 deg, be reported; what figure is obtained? -0.8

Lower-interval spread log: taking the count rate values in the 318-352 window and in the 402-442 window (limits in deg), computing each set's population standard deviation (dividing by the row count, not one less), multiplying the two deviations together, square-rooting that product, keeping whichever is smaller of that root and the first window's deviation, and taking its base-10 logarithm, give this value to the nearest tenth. -0.2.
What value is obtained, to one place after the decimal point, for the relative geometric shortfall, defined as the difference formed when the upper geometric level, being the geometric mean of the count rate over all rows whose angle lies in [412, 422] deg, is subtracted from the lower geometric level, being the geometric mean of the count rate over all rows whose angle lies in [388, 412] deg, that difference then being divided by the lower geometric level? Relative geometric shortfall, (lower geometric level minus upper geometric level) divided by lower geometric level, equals 0.3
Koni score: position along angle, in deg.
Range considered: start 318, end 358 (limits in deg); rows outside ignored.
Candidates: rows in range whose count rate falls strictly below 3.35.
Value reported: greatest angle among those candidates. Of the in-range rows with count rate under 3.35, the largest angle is 355 deg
